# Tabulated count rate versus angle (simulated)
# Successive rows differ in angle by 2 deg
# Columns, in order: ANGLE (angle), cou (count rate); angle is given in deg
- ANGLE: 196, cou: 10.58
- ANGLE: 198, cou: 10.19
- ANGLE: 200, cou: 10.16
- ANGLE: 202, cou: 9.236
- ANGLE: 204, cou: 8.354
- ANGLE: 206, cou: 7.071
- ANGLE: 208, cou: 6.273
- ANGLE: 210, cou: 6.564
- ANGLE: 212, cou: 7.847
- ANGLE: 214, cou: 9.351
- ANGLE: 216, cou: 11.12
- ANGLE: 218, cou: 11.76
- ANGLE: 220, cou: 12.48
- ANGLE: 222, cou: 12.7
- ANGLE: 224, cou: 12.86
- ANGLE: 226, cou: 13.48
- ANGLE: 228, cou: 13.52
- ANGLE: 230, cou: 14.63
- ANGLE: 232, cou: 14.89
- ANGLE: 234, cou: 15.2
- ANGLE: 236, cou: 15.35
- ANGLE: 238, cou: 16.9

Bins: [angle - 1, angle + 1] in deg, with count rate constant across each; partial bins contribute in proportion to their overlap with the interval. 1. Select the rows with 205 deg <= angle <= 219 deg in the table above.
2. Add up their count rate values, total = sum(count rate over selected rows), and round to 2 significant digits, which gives 60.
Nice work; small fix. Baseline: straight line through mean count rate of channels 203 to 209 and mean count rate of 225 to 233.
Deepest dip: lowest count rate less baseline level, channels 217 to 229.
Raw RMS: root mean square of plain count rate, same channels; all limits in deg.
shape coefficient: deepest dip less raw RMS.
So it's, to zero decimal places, -13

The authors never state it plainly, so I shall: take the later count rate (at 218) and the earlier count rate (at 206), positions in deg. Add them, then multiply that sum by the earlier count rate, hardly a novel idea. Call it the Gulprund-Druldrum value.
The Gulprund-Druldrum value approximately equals 133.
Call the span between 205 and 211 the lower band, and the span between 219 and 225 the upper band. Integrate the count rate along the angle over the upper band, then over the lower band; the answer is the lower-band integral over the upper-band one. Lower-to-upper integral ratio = 0.52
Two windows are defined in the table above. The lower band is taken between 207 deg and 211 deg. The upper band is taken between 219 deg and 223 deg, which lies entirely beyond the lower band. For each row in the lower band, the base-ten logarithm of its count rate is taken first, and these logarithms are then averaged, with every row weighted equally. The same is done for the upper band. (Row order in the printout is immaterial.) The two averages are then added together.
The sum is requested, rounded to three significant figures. 1.91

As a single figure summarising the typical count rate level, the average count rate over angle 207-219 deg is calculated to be 8.8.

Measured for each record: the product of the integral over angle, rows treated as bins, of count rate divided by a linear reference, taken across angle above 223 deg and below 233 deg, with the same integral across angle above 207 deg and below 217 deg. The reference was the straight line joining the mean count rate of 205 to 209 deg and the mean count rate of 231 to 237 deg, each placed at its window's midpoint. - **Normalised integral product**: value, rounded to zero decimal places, 103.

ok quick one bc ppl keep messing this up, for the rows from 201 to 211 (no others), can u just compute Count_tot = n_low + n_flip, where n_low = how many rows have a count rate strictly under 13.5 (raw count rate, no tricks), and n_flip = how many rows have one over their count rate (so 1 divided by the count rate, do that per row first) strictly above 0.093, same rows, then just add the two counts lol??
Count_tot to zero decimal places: 10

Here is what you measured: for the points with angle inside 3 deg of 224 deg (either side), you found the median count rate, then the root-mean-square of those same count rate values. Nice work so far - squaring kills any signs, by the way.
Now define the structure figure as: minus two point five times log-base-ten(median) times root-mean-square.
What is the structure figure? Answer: -36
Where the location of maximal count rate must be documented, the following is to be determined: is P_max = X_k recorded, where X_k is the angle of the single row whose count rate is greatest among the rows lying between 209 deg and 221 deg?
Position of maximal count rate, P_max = 220 deg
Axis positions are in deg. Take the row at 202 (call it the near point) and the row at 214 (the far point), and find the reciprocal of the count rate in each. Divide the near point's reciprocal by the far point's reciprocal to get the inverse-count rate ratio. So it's 1.01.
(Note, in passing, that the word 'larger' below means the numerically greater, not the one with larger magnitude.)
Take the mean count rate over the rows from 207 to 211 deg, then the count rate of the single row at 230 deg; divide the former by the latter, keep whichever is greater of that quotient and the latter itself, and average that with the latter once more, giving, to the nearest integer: 15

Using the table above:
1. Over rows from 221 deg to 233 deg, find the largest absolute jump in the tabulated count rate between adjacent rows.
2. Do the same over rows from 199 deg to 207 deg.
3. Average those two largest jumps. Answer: 1.20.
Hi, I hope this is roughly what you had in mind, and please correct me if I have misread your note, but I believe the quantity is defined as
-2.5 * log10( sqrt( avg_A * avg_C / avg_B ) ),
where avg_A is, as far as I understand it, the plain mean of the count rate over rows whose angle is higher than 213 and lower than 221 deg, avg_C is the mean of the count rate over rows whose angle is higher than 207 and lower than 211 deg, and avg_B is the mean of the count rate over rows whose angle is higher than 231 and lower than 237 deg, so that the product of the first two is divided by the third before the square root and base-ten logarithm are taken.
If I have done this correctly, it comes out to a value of -0.84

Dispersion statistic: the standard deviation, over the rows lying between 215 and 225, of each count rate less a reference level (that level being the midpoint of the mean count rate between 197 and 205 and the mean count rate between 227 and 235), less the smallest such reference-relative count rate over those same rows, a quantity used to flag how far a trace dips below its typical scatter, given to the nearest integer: 2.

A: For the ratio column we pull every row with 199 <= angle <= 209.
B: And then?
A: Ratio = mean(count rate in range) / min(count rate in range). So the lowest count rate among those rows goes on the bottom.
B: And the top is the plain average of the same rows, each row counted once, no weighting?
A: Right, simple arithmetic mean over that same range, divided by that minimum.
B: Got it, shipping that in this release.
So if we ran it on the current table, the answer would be 1.31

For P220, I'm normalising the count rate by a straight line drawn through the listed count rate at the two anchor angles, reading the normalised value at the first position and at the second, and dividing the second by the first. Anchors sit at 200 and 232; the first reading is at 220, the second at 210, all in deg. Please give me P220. 0.59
